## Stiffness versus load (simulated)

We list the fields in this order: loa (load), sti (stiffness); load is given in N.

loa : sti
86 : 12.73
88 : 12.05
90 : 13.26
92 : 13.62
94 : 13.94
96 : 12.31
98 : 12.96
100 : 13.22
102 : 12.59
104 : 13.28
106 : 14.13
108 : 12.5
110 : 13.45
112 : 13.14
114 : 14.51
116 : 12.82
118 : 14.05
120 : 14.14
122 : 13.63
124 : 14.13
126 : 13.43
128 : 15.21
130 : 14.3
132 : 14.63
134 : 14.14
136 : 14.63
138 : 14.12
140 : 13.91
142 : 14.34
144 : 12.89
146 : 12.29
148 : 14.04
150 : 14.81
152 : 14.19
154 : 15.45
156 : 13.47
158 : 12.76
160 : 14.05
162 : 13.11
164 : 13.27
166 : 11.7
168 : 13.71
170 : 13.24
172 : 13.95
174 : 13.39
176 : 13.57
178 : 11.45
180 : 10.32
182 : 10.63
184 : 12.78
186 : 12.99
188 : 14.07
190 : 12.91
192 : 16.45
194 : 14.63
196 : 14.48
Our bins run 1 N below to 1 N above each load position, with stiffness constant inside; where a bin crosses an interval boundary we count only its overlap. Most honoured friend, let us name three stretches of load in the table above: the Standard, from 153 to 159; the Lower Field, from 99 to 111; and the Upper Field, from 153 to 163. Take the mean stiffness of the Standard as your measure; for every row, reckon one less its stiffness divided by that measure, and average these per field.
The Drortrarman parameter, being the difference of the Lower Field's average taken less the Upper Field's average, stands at 0.04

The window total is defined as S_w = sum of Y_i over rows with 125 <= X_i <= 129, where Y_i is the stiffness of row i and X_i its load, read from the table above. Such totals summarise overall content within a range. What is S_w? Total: 29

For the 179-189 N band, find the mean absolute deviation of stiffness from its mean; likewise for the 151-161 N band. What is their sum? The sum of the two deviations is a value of 2.0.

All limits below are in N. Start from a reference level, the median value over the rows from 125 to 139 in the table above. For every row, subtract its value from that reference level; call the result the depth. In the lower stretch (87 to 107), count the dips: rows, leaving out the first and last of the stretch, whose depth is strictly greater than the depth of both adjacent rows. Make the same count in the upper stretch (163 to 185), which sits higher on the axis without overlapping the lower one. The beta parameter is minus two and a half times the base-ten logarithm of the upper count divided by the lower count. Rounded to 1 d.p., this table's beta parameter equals -0.8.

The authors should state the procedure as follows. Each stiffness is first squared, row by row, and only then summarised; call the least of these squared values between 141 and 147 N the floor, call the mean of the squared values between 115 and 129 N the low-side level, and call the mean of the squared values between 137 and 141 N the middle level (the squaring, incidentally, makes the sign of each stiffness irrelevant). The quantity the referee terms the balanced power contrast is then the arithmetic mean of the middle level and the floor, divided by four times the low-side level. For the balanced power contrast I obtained 0.22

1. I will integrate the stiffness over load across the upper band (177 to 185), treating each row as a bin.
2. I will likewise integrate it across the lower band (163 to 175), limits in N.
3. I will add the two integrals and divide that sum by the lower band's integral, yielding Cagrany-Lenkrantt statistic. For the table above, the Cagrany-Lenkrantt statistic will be 1.57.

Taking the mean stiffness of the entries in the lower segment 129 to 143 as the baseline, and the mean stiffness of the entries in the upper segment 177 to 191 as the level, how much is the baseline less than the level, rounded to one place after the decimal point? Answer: -2.1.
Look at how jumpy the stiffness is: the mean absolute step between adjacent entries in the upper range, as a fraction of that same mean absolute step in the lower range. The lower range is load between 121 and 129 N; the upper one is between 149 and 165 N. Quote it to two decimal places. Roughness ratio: 1.00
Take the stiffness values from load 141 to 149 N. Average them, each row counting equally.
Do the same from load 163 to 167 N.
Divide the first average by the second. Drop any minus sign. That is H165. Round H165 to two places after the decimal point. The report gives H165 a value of 1.07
